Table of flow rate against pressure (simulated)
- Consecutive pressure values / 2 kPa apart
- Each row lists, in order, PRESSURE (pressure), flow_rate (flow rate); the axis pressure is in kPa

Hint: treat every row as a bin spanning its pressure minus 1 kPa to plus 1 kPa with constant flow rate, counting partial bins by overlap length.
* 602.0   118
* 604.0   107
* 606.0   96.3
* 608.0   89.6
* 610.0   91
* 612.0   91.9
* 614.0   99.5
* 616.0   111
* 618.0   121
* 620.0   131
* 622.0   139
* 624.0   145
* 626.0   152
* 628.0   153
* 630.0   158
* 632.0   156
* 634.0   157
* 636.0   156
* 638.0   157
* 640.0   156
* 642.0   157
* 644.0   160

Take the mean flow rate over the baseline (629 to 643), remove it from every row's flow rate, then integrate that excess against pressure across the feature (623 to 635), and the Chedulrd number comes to -39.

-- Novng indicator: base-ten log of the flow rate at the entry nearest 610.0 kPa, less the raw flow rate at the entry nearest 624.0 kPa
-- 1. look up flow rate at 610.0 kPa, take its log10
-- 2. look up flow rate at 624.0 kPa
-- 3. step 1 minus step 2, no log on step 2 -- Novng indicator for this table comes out -143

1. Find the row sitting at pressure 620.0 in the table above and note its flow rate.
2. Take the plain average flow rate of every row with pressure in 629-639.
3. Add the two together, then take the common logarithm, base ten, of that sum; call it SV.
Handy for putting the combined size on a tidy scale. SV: 2.46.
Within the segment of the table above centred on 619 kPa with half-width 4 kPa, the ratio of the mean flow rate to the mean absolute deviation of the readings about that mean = 13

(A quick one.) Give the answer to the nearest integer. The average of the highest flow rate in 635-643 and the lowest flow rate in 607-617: 123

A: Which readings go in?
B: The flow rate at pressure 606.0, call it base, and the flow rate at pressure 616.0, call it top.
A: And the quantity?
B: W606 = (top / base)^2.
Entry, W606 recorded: 1.33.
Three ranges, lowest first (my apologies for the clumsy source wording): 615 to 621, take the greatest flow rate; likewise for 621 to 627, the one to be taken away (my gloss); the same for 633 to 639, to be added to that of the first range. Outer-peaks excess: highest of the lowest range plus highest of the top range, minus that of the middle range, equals 136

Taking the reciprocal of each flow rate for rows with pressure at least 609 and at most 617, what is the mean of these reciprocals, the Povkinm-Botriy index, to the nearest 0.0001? 0.0102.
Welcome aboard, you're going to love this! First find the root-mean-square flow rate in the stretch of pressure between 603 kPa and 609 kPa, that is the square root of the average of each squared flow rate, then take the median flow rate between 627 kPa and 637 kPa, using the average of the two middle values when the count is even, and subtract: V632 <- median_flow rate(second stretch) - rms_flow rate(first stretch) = 58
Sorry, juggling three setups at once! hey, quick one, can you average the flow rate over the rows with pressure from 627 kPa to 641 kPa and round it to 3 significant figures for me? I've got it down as 156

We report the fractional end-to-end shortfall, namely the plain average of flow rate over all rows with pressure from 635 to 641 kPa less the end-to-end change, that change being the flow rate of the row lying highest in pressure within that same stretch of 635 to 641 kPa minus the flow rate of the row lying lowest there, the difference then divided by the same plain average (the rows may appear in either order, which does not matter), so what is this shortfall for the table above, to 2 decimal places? 1.00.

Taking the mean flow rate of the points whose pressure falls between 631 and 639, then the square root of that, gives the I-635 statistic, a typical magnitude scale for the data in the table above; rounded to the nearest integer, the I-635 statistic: 13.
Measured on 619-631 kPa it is 12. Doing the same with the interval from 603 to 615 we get 10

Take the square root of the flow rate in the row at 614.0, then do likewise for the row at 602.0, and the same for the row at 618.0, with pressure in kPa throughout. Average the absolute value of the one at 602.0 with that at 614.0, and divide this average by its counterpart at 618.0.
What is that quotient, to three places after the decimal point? 0.947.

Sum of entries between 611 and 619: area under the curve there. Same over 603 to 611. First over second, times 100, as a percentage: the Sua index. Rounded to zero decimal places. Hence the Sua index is 110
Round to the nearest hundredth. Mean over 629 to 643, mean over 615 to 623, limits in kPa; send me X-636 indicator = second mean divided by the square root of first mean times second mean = 0.89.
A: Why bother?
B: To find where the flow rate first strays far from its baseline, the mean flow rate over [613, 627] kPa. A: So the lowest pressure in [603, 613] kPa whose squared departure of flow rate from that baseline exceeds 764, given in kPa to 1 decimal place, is 606.0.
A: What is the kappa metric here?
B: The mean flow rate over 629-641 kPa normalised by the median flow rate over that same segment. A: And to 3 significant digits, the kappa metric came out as 1.00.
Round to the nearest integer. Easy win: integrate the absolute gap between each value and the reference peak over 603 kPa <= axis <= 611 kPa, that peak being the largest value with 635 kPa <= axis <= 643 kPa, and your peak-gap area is 488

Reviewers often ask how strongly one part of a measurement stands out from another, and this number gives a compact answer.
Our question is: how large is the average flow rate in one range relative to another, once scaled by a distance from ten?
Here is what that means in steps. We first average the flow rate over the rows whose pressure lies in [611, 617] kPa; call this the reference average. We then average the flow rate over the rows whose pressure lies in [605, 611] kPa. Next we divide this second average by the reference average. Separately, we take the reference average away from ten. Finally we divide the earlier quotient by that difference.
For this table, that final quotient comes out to -0.0101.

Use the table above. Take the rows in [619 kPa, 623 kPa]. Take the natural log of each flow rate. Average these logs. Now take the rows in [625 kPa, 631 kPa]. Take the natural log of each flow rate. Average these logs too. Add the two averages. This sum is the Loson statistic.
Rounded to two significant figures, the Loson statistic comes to 9.9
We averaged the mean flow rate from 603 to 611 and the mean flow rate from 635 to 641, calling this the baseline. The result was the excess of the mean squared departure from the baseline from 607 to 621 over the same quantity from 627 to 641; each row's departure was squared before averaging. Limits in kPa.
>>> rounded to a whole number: -225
